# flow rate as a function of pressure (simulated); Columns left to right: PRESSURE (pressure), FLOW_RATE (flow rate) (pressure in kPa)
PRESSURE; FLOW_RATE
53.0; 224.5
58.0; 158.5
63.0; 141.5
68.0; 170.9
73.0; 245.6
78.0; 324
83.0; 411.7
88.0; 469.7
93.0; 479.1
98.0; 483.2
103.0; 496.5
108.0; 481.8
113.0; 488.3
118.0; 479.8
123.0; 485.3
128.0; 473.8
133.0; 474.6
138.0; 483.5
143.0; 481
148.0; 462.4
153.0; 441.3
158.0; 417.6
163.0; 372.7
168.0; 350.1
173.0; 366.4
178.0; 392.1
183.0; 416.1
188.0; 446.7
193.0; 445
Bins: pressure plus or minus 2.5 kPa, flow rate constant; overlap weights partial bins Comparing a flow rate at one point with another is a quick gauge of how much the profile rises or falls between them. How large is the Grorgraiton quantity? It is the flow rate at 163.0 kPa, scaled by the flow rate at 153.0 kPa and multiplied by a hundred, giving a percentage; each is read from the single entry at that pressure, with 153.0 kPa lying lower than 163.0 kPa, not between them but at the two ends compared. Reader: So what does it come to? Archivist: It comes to 84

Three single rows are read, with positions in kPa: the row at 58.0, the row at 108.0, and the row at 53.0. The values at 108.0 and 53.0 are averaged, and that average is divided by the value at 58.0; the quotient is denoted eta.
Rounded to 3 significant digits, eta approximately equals 2.23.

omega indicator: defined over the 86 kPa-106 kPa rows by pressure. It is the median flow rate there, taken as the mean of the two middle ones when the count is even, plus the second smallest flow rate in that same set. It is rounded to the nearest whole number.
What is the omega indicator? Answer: 960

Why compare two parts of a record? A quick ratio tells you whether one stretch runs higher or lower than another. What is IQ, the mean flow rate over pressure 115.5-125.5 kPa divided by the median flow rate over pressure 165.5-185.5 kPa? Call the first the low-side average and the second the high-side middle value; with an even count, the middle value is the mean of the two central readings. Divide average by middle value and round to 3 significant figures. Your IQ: 1.27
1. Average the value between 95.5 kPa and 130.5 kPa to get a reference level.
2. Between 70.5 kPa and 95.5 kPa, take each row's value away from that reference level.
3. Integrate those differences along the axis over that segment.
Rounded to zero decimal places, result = 2452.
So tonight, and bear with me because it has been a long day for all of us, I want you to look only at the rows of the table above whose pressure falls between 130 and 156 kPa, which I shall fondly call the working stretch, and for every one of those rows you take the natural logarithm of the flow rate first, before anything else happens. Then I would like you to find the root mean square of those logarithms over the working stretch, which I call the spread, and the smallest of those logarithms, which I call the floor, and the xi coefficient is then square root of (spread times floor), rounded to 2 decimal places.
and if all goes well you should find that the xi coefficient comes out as 6.12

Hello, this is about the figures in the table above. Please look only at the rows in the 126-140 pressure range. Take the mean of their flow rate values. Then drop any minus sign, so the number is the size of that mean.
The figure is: 477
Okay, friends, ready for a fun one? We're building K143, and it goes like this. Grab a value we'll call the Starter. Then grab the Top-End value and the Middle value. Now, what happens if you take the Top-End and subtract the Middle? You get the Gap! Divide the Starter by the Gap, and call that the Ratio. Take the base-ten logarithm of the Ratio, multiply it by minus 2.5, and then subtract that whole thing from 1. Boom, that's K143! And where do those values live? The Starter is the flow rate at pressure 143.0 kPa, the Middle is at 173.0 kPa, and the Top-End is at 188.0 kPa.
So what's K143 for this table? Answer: 2.9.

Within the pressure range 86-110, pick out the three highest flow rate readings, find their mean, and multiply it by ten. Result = 4872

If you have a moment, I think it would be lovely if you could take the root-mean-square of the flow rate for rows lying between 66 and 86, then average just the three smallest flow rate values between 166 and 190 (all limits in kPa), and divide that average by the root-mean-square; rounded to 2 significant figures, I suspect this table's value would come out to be 1.2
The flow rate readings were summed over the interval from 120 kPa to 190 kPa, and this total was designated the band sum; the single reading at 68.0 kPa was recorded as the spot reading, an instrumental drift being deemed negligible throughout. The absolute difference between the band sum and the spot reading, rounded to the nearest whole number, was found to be 5893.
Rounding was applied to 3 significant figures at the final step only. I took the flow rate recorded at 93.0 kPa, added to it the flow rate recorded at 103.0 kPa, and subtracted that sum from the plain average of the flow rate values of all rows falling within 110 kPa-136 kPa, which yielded -495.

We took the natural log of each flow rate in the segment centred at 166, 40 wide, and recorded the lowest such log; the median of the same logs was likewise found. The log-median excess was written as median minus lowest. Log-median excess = 0.14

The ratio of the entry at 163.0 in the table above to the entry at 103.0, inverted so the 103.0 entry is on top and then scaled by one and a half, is 2.0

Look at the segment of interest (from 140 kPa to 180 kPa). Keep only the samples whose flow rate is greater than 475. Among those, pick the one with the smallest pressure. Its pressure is 143.0 kPa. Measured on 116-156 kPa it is 118.0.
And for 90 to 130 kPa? 93.0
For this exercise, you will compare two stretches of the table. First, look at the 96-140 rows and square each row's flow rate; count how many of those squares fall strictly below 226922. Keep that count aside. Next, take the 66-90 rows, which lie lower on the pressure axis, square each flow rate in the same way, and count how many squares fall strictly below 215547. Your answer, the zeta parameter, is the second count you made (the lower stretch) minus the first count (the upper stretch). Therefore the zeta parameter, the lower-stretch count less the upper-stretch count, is 2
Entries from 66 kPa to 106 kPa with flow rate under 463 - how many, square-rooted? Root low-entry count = 2.00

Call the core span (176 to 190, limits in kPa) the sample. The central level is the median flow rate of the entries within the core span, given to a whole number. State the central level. 416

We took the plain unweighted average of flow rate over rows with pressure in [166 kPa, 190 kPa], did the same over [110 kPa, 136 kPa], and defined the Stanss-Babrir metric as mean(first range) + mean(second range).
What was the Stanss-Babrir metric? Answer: 875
